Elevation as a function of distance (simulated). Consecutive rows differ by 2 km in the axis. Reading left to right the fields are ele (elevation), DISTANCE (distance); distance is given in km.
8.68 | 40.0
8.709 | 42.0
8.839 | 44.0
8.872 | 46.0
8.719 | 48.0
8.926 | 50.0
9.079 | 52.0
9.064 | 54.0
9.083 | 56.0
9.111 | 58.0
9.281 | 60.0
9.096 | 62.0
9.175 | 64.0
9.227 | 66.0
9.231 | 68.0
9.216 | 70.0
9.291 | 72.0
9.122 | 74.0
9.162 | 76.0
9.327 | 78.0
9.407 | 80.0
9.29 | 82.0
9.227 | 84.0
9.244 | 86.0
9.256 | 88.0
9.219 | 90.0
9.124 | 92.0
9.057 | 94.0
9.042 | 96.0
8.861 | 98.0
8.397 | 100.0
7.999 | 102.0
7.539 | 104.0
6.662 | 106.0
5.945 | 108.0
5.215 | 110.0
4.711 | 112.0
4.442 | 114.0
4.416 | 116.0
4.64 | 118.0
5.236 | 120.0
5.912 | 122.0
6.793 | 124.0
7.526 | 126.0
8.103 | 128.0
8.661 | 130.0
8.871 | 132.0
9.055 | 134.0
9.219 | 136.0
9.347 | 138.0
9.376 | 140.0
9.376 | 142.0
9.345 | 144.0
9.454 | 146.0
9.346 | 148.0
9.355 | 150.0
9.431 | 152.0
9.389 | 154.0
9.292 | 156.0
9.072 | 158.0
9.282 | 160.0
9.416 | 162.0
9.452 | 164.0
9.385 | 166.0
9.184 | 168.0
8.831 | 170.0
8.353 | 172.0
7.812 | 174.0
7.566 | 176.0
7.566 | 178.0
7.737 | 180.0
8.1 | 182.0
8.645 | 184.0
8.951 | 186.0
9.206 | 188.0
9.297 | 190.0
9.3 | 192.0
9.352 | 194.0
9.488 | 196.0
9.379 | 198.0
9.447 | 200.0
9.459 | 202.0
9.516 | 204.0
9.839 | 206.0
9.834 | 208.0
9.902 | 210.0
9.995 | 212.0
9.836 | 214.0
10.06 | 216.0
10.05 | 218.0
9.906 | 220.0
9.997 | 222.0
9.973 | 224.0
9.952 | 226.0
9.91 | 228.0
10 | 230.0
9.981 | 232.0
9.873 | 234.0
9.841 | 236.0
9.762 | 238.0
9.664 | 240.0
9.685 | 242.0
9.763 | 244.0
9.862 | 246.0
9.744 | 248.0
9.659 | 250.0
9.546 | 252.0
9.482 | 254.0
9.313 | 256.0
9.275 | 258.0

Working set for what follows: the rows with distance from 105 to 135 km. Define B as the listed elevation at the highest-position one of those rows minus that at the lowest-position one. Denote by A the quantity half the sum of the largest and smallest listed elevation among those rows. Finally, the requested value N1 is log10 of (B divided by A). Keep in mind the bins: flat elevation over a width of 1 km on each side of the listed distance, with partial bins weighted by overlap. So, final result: -0.45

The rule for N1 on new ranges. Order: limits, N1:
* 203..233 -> -1.32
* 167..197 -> -1.45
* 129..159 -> -1.34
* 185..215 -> -1.03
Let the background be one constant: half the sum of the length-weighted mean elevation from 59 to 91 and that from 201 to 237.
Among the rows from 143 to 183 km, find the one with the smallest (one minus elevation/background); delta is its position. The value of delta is 146.0 km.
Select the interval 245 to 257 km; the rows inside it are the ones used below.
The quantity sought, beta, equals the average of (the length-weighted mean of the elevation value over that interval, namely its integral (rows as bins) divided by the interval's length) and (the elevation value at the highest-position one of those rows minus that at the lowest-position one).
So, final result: 4.5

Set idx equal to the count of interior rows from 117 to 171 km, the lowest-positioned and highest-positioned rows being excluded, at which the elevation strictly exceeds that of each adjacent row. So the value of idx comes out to 3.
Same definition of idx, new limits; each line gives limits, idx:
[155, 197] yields 1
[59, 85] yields 3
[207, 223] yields 2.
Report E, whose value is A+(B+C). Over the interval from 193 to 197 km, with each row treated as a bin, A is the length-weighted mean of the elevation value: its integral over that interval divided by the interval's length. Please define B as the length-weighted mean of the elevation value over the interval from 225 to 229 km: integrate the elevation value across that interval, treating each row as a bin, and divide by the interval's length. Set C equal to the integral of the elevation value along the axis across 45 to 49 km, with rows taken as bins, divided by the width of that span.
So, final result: 28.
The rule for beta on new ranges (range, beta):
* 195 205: 4.7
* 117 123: 3.3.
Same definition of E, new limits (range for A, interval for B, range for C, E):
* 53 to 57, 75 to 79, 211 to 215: 28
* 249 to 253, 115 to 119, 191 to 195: 23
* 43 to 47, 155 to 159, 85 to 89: 27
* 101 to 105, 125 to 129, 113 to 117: 20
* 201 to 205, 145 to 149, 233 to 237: 29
